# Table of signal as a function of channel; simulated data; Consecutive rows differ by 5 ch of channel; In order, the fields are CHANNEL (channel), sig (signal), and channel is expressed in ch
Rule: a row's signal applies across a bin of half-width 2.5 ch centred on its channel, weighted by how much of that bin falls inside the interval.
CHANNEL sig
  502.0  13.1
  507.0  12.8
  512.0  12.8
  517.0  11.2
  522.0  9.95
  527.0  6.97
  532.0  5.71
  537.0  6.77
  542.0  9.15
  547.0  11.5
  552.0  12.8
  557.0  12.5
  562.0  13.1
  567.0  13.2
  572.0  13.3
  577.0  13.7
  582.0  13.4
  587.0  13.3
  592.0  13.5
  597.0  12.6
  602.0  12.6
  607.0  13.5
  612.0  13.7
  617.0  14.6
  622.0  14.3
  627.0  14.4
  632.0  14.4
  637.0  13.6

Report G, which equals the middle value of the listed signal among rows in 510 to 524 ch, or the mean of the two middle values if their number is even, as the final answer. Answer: 11.2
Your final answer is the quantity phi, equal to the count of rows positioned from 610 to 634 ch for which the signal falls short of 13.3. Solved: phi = 0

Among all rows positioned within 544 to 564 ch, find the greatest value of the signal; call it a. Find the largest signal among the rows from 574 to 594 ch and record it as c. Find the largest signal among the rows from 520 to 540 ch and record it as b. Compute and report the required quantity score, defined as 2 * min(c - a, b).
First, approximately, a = 13.1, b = 9.95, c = 13.7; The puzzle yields 1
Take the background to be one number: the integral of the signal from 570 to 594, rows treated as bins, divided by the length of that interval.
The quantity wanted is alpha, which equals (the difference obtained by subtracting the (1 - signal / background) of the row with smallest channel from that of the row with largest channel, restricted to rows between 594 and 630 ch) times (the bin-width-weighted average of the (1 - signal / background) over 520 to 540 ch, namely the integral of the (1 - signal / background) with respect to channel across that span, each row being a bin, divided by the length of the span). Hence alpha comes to -0.061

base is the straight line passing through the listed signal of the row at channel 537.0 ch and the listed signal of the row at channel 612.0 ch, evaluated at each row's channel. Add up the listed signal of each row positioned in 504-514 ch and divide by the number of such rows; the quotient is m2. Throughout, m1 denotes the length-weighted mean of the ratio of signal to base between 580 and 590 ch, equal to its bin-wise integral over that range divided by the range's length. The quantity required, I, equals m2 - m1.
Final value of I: 11.6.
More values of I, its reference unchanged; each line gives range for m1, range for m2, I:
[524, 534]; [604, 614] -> 12.5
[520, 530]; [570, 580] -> 12.0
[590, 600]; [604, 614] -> 12.5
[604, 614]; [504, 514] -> 11.8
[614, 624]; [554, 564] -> 11.8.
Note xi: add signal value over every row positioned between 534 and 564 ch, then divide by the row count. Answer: 11.0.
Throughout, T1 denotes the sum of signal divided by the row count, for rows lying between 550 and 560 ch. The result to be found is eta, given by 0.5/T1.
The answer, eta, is 0.0395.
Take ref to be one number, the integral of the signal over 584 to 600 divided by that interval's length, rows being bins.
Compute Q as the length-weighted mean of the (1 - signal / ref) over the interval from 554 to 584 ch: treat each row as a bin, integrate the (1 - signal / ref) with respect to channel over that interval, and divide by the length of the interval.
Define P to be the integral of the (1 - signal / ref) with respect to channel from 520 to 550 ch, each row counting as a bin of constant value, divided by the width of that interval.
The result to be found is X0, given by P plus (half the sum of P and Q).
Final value 0.54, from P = 0.361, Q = -0.005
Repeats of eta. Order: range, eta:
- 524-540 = 0.0771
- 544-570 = 0.0396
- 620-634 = 0.0348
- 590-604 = 0.0388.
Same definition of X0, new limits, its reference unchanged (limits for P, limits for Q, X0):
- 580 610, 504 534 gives 0.11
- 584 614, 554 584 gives -0.01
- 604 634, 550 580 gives -0.11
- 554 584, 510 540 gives 0.16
